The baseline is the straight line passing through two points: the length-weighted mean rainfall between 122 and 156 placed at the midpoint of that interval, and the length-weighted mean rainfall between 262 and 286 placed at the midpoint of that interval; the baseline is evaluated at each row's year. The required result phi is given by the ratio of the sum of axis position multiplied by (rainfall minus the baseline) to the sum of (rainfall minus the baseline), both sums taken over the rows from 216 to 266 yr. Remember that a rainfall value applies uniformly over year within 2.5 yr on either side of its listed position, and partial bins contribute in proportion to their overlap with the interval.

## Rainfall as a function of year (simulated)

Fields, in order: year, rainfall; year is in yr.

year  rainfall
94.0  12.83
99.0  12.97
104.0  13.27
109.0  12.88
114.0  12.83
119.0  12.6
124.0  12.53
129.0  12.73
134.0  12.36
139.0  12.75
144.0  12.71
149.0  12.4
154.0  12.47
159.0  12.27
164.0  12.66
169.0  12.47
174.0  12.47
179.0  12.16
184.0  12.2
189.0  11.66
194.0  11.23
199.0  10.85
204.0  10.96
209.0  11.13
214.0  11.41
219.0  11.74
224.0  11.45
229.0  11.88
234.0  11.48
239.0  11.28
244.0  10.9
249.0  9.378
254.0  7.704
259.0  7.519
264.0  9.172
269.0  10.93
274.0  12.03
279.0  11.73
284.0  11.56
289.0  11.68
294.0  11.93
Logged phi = 255.8 yr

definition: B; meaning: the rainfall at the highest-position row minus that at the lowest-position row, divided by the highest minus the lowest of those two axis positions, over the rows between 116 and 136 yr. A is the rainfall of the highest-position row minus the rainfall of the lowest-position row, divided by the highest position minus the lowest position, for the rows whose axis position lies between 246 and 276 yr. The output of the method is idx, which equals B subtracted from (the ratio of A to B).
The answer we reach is -6.6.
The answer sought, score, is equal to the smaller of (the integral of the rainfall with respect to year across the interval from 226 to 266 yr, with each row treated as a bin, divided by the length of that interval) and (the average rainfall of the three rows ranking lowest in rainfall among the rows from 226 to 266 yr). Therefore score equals 8.1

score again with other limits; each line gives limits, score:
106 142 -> 12.5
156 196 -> 11.7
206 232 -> 11.3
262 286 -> 10.6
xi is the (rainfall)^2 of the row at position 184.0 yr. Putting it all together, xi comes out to 149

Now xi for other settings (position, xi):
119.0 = 159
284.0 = 134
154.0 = 156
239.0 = 127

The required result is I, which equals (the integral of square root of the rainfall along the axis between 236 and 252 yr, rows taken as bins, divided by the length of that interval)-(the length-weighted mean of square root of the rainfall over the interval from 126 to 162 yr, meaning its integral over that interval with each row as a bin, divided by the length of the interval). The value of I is -0.31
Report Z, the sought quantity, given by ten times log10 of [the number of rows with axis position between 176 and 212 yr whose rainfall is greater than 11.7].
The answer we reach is 3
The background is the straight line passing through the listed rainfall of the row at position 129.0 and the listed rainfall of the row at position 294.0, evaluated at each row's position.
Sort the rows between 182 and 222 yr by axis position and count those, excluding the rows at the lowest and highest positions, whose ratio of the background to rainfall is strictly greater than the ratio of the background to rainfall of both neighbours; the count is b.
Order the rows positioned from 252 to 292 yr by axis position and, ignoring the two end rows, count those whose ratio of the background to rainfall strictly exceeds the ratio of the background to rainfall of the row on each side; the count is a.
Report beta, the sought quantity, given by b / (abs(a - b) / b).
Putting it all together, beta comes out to 1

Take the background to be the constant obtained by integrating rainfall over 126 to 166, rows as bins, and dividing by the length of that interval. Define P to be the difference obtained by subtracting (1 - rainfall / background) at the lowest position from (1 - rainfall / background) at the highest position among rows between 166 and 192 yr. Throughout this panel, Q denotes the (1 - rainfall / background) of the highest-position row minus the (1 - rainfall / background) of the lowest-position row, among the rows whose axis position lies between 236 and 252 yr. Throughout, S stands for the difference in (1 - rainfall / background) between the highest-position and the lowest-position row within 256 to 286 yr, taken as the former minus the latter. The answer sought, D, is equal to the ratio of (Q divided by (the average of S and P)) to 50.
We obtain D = -0.024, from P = 0.06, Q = 0.152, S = -0.32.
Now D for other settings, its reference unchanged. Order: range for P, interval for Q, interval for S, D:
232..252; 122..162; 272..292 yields 0.004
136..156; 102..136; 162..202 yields 0.017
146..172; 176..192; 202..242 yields -0.051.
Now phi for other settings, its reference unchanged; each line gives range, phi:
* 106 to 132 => 119.9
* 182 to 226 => 202.7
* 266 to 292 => 282.0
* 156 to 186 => 171.6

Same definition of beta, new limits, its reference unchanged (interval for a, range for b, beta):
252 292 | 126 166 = 9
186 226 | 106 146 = 4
